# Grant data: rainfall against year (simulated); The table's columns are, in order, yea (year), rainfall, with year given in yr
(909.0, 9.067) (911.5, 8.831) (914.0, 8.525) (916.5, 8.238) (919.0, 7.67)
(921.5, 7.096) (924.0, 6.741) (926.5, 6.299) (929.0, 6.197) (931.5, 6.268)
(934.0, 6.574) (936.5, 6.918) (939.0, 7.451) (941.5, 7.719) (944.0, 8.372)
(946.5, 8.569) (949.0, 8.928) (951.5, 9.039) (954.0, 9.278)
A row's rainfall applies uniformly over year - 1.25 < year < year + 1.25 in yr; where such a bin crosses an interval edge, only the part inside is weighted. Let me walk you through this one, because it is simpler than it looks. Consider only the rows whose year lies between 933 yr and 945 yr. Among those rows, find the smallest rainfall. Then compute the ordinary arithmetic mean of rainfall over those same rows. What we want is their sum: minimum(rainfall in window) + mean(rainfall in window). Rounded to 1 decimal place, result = 14.0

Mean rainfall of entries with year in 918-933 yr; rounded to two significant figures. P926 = 6.7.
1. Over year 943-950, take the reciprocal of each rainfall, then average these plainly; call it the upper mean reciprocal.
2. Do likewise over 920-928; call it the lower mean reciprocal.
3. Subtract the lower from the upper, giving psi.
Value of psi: -0.033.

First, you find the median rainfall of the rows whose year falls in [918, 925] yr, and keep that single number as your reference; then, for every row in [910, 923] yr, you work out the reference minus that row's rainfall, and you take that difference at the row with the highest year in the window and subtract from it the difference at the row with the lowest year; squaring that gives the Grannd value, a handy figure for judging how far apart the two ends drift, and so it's 3.0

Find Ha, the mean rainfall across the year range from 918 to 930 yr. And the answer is 6.80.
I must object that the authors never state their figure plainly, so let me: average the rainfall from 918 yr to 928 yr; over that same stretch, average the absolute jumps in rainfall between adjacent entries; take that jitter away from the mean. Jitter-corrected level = 6.5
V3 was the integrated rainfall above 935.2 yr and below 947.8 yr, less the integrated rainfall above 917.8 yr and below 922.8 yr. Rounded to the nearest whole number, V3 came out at 61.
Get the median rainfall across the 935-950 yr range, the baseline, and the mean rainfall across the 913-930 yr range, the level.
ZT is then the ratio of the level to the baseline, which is 0.90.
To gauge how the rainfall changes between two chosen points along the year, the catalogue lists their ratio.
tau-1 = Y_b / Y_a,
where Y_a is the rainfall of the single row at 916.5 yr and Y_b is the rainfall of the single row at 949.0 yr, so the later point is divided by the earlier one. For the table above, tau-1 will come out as 1.08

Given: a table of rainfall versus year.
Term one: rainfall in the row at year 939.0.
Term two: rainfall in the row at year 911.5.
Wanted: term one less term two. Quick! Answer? -1.4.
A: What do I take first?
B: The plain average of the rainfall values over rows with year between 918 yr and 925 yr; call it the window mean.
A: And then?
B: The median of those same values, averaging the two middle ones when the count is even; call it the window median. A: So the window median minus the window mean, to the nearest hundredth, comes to -0.07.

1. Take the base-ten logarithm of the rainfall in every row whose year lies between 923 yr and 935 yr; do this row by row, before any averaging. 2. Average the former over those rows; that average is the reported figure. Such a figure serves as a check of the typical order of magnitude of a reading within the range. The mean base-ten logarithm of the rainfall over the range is 0.81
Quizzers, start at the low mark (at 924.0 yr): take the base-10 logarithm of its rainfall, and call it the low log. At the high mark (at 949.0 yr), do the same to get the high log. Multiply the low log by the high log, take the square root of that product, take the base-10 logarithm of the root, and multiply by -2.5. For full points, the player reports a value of 0.129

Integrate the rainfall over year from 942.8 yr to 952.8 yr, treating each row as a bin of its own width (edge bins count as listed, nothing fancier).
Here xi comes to 87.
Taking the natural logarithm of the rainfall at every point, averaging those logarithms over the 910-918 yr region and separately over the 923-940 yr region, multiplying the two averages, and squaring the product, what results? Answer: 16.4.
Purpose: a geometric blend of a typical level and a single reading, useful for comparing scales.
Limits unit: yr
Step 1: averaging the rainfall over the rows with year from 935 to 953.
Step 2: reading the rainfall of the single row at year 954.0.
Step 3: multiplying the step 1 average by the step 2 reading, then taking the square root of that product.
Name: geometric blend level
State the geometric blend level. 8.7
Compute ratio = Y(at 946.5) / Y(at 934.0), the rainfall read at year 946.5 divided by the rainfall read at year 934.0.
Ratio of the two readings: 1.3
